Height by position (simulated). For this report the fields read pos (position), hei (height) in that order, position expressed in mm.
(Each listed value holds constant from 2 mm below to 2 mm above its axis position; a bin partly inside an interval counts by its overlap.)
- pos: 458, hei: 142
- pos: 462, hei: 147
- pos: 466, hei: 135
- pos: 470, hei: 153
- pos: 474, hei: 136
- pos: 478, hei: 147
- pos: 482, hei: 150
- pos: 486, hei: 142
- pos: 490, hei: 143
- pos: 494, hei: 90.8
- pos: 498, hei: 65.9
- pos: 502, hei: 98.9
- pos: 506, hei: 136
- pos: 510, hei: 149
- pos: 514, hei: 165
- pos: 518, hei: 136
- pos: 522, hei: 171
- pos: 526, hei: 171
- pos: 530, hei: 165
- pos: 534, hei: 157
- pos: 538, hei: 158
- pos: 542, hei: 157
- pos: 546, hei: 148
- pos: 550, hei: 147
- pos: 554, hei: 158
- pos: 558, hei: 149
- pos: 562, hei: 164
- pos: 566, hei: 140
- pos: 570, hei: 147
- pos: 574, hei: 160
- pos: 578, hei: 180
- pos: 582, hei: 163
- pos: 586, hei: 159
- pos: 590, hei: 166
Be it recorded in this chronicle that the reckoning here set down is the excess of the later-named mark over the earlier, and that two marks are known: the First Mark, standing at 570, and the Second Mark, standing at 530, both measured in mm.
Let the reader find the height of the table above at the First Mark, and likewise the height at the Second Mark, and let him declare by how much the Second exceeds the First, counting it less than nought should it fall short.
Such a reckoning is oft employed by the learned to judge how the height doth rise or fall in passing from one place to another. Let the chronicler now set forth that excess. 18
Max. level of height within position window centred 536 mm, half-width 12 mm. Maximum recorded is 171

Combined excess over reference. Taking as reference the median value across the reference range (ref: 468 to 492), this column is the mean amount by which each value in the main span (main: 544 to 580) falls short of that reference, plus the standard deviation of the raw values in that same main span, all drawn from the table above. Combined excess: 2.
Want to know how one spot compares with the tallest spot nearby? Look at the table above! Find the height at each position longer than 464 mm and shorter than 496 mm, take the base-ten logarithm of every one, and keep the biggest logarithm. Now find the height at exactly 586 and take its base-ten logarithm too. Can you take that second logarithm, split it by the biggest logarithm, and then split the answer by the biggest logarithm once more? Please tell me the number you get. 0.461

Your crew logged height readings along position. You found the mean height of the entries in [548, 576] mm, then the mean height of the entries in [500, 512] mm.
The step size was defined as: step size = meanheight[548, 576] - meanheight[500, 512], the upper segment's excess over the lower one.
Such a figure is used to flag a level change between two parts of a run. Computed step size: 24.2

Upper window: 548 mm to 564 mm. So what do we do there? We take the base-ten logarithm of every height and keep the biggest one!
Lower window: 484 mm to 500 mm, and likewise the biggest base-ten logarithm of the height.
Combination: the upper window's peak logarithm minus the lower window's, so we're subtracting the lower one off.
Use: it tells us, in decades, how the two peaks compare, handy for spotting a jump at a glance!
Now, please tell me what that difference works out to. 0.060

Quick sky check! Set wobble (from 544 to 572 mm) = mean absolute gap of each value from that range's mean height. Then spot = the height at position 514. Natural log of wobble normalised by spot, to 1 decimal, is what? -3.3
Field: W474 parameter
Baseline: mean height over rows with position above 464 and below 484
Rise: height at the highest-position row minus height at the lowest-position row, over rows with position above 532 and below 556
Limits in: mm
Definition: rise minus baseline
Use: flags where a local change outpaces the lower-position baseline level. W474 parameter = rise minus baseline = -143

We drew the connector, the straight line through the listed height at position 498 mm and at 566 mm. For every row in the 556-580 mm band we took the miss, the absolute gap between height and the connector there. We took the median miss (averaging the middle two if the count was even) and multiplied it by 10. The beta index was 145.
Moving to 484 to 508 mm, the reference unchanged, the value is 453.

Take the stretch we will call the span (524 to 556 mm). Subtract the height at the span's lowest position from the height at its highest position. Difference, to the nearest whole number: -13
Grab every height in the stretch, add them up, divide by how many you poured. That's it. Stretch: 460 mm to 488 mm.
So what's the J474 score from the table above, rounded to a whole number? 144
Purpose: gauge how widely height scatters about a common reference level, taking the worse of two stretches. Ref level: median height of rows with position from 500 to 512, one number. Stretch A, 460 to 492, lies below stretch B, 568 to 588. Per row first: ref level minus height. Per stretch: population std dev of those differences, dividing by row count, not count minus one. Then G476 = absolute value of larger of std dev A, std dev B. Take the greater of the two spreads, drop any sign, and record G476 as 11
